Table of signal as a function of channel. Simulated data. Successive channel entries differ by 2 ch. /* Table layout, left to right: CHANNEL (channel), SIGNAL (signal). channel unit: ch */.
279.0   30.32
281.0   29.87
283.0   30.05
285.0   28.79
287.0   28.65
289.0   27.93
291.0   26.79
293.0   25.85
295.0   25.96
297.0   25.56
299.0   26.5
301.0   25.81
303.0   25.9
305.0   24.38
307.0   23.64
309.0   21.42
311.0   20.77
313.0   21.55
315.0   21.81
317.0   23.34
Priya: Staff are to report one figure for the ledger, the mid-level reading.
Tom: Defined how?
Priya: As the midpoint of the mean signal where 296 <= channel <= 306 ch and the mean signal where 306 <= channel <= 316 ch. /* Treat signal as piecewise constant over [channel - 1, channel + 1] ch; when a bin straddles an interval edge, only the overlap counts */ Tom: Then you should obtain 23.7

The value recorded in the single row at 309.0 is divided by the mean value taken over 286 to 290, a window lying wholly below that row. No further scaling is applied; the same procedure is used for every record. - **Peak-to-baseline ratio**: 0.76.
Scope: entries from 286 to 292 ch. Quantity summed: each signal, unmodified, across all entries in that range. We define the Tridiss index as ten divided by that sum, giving 0.12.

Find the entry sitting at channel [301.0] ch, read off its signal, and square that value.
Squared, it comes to 666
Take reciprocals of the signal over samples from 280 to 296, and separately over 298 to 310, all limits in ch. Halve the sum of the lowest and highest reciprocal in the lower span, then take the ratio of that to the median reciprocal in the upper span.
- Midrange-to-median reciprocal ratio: 0.90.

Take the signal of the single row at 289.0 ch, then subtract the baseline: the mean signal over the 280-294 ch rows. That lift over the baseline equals 0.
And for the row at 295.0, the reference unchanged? -2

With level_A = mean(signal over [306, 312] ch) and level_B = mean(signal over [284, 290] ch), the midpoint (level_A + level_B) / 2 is 25.2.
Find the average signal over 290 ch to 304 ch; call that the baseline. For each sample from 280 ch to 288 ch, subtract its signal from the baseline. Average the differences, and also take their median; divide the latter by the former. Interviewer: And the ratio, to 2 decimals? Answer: 1.00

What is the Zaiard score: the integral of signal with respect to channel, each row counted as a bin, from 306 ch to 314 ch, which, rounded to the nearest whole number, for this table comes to 175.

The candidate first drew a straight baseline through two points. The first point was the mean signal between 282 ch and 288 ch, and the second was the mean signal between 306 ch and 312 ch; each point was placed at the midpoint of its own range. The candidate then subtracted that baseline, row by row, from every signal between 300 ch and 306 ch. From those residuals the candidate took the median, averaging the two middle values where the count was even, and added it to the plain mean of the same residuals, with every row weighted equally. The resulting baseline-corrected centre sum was 3.1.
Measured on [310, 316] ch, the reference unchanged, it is 1.4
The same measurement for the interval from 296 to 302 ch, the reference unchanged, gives 2.5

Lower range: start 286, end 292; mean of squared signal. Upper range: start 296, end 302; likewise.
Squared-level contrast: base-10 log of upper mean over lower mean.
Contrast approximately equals -0.060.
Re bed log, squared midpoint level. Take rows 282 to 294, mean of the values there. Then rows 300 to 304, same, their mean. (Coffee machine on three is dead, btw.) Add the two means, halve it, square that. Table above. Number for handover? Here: 725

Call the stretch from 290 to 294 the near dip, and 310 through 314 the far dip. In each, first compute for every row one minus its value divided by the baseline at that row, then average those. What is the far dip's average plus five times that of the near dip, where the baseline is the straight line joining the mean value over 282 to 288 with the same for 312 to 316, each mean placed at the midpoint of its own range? 0.24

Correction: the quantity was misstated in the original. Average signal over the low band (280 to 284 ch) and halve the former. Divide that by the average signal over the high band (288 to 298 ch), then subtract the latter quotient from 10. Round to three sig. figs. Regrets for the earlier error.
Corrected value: 9.43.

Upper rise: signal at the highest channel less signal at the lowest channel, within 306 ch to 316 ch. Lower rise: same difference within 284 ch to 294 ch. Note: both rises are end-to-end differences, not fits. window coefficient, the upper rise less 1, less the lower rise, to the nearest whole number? 0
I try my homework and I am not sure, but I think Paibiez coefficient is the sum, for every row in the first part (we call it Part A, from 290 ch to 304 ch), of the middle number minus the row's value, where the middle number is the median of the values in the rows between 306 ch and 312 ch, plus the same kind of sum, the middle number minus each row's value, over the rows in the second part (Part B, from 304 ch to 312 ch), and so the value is -37.0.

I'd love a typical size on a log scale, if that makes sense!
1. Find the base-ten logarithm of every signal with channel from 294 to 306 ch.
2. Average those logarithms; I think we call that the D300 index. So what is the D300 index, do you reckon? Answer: 1.41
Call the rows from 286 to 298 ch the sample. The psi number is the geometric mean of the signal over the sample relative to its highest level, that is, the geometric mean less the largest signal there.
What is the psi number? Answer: -1.88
